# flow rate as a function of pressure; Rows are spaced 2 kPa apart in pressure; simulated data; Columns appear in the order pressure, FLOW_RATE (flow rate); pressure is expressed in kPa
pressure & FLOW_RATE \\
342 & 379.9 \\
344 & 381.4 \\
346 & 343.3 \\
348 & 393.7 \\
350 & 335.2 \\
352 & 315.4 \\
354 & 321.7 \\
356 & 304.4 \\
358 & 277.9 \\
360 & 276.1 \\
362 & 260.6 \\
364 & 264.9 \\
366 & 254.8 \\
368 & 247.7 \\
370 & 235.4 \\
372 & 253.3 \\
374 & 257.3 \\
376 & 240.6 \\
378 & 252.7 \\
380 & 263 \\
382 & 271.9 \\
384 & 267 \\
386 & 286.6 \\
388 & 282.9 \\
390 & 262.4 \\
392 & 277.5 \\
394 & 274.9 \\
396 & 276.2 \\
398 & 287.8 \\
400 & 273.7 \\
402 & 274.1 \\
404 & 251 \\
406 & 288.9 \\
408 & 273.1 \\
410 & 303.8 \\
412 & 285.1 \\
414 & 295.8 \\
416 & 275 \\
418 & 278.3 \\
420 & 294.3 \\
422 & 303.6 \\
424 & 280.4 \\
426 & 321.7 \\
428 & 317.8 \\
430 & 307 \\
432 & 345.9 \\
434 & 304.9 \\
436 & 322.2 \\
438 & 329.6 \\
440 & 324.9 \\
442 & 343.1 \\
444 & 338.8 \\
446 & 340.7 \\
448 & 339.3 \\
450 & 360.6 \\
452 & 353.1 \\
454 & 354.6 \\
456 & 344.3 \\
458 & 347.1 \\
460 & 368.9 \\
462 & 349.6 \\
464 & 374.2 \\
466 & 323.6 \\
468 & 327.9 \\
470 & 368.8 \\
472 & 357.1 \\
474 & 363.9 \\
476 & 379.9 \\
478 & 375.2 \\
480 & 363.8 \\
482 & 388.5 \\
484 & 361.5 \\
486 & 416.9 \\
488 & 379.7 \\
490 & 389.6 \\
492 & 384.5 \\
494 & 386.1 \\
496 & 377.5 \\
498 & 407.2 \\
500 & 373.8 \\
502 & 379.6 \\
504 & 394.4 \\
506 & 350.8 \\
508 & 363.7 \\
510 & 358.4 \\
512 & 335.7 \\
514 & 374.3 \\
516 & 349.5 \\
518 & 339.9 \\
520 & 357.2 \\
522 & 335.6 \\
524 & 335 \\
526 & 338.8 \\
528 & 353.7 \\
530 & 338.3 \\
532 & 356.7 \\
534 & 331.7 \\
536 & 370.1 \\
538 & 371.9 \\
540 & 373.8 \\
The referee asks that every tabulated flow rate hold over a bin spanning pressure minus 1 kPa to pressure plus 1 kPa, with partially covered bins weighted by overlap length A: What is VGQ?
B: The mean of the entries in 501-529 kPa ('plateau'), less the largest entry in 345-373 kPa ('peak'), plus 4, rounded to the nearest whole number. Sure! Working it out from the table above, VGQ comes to -35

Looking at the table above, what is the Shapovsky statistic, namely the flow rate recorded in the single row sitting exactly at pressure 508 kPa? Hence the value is 363.7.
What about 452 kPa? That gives 353.1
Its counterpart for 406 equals 288.9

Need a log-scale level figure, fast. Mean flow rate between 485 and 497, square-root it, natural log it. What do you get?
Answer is 2.98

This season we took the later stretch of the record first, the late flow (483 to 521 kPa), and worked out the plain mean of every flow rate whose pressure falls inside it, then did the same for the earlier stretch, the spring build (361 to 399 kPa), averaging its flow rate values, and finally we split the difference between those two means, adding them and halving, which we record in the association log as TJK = 318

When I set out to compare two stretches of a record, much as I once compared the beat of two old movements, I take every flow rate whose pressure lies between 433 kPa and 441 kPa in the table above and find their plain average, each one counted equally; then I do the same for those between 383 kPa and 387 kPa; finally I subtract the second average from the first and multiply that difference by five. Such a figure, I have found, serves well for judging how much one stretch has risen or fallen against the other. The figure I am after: 218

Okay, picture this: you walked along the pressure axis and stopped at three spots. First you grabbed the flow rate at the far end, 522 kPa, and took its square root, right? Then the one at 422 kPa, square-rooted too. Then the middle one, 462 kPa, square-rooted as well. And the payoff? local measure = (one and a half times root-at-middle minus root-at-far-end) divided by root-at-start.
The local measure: 0.56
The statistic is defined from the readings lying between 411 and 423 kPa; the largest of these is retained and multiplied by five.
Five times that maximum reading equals 1518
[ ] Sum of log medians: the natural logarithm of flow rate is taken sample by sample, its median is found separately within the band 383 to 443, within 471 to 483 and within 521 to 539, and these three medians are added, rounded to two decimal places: 17.40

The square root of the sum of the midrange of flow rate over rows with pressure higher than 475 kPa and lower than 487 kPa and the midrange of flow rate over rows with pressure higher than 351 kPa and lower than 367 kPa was 26.0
